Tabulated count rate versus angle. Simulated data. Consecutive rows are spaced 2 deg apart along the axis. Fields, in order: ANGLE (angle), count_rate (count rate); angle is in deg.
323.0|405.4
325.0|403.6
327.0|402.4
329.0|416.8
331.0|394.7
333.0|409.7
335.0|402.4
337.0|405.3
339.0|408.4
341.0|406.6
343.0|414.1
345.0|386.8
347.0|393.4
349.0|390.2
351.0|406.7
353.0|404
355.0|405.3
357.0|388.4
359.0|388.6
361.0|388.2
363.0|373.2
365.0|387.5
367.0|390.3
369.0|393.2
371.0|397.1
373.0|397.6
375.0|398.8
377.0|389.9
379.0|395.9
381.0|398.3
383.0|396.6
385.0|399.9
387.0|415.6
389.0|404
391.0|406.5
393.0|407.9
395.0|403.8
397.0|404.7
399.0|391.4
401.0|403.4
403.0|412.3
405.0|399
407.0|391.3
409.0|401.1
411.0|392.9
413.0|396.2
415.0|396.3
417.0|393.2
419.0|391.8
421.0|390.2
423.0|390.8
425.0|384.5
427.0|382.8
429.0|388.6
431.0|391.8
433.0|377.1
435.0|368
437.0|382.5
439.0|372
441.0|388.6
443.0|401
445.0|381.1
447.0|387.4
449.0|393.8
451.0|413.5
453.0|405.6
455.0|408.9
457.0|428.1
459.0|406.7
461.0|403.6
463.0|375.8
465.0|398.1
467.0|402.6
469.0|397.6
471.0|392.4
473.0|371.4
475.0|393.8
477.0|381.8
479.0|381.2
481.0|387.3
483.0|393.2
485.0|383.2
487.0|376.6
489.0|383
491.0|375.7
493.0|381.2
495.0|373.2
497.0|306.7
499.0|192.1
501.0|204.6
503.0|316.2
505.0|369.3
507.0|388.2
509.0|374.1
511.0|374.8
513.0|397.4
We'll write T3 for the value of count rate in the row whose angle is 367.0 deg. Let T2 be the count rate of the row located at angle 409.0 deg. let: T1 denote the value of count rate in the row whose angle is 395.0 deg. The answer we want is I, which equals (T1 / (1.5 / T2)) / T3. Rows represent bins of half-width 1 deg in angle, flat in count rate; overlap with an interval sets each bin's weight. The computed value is 277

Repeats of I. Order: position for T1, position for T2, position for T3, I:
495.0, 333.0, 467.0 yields 253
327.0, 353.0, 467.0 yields 269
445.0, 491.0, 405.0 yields 239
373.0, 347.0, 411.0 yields 265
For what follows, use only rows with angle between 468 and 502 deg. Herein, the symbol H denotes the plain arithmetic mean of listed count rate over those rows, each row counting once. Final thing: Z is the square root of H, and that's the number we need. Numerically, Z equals 18.9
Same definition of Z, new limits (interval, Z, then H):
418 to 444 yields 19.6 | 385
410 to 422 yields 19.8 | 393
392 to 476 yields 19.9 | 394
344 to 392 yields 19.9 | 396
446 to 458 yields 20.2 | 406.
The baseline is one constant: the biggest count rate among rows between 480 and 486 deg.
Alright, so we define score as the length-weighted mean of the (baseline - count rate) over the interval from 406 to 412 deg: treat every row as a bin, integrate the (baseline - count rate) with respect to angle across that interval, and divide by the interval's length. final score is -2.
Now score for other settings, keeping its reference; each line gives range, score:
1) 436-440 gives 16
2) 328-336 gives -13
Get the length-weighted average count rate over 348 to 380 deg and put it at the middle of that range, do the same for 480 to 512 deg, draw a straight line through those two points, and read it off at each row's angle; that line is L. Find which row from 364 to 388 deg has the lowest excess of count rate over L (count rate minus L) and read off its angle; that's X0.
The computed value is 365.0 deg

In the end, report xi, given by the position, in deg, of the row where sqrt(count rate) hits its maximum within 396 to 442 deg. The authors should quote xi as 403.0 deg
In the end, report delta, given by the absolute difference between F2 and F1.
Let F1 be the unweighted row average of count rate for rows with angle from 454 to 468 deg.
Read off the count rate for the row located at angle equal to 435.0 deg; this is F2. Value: 35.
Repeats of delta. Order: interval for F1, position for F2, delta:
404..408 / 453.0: 10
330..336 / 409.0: 1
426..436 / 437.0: 1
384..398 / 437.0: 24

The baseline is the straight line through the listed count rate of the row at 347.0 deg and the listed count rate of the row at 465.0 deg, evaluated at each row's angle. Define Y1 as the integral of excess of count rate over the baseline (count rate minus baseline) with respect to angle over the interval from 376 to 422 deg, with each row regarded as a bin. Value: 173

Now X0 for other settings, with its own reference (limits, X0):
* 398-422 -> 399.0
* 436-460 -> 439.0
